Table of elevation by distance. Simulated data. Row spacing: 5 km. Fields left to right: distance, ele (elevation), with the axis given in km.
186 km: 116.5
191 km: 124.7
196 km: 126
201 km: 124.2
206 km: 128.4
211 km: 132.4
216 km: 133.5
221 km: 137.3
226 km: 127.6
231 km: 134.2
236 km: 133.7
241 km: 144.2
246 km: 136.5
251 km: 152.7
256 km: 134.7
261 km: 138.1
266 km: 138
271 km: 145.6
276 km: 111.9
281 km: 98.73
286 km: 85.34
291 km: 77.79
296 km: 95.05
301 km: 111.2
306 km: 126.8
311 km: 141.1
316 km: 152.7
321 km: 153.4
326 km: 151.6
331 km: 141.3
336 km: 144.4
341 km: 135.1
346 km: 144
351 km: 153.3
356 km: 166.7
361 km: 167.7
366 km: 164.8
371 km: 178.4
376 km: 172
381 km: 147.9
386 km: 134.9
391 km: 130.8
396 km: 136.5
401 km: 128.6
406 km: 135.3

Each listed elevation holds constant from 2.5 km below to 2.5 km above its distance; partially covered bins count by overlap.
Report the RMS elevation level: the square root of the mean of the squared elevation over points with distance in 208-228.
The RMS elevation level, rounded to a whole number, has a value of 133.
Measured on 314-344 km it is 147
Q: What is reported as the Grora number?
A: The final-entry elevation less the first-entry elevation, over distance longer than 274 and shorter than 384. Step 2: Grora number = 36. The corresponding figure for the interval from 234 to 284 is -35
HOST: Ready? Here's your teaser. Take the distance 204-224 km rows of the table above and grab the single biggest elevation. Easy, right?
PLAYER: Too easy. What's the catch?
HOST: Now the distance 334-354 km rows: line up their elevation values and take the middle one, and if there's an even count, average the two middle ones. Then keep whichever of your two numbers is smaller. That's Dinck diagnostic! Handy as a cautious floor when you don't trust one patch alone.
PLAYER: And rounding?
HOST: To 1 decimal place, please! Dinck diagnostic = 137.3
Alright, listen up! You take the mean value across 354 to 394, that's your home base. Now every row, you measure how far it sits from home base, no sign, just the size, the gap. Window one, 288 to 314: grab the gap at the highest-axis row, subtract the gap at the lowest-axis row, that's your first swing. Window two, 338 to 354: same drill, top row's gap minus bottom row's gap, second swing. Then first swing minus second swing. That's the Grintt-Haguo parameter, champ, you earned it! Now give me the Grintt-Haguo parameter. -45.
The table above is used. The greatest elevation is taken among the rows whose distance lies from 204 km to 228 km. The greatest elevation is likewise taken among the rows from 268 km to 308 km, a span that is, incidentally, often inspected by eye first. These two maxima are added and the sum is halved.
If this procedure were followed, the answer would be 141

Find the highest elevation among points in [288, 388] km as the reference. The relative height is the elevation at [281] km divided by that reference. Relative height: 0.55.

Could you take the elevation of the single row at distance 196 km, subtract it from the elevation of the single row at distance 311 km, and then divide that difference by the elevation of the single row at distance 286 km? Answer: 0.2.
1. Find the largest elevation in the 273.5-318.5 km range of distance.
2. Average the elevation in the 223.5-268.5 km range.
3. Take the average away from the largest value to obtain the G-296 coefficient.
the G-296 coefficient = 15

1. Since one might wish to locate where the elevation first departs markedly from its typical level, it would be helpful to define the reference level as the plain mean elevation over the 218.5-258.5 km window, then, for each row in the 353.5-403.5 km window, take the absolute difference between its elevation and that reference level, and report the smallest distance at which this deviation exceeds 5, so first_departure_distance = 356 km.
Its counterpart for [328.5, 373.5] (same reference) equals 336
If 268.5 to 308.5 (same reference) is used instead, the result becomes 271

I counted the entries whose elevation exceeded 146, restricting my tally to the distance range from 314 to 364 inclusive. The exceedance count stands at 6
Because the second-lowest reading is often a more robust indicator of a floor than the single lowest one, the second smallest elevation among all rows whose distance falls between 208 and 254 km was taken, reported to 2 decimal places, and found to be 132.40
